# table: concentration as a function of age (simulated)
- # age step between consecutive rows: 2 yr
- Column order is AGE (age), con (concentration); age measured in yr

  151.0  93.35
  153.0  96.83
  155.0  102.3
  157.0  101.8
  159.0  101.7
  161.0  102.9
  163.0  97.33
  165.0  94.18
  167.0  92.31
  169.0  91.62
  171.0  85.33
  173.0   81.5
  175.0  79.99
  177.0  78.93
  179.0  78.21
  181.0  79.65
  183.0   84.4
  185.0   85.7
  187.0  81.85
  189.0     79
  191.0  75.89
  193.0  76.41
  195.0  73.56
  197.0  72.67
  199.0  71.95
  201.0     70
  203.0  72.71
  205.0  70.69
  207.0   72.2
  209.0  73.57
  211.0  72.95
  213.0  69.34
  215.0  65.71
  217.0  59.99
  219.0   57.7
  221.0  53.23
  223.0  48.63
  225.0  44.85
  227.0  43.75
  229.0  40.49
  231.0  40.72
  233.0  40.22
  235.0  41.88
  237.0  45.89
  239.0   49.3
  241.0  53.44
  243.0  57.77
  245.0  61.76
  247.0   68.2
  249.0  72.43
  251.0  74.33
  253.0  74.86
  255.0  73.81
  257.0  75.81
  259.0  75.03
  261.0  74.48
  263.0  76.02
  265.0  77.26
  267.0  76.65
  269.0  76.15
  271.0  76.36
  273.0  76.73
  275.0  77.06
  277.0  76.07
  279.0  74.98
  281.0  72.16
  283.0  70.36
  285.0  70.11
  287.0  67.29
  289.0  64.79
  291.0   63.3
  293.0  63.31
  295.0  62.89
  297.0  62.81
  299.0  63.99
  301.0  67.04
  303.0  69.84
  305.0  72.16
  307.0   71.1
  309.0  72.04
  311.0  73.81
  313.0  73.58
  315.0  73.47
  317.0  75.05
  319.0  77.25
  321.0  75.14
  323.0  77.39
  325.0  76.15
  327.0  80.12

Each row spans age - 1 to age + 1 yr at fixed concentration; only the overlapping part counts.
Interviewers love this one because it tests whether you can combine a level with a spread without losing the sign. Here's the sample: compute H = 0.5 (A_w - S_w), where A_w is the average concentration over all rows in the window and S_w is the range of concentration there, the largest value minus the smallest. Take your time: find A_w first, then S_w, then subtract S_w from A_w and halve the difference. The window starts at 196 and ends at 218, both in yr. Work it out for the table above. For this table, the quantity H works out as 28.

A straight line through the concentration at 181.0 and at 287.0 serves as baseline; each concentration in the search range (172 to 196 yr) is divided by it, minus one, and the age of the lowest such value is 195.0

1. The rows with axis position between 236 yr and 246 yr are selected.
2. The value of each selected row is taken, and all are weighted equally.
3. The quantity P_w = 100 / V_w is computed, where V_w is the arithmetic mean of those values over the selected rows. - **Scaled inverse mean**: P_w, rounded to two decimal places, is 1.86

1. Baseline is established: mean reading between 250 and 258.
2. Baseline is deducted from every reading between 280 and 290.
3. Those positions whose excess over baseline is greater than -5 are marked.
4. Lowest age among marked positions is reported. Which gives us 281.0 yr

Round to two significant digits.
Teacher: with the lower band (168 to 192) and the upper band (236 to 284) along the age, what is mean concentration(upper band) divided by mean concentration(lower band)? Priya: 0.86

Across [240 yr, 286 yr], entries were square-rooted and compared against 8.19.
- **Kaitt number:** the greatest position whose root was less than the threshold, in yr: 245.0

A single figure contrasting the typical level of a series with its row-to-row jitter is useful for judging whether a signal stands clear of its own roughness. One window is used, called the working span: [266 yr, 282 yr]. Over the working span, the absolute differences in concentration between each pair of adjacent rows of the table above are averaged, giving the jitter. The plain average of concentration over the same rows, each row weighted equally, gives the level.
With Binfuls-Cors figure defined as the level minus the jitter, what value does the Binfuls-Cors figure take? 75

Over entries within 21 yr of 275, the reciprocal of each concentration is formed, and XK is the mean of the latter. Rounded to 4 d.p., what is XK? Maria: 0.0139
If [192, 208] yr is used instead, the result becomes 0.0138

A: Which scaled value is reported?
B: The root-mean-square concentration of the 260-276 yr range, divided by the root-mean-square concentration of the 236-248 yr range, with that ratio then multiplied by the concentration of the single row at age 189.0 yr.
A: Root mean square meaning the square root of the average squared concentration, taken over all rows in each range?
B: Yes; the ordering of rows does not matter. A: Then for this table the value 107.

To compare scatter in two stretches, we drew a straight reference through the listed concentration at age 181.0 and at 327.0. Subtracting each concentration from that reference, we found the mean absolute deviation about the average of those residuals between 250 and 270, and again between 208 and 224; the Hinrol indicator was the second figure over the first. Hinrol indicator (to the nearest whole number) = 8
